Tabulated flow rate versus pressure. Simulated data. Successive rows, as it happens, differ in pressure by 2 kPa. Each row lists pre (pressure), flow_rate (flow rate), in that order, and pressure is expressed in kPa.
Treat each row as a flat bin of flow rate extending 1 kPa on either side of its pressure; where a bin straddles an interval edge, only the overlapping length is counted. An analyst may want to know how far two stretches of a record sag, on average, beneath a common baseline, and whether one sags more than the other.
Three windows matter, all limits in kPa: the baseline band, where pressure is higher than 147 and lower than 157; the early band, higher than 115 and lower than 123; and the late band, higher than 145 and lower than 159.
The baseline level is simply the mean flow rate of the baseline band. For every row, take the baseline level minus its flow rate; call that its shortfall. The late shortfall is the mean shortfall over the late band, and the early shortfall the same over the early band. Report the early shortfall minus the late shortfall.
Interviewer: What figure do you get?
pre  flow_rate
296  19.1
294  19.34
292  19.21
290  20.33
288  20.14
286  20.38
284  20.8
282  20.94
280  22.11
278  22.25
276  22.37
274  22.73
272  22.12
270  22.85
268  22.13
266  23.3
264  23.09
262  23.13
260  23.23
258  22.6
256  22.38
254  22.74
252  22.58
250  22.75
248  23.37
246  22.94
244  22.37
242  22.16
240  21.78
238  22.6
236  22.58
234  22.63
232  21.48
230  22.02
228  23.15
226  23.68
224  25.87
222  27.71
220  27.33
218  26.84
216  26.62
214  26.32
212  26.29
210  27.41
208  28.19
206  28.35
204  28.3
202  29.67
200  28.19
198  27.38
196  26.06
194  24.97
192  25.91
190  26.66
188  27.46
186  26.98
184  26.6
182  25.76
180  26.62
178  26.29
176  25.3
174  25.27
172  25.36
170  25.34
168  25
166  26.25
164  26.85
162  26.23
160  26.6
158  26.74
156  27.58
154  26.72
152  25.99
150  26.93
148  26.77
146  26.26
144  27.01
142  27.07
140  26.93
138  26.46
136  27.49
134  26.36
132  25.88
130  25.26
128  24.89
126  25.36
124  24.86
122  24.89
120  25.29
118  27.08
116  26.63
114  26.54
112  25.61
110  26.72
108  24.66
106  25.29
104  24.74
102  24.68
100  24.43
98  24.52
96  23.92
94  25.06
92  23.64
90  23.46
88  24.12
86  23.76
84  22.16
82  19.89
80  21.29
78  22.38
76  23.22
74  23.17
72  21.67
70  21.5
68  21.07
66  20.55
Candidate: 0.74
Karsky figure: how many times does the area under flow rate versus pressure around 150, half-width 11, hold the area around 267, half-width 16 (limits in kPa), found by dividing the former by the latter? 0.8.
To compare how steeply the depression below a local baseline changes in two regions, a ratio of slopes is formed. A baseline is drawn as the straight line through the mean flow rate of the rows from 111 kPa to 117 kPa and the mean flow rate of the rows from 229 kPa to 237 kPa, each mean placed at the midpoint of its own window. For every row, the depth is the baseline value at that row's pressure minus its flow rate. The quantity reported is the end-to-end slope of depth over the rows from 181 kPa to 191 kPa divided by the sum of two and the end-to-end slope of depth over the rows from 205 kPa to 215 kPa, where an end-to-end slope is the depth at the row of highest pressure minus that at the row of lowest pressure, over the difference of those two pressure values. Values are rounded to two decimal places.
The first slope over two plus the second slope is -0.07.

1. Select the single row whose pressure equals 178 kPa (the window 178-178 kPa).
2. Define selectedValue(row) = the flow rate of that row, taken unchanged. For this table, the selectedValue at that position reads 26.29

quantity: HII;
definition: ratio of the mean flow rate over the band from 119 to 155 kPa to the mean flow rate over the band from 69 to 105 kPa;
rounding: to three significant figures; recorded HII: 1.13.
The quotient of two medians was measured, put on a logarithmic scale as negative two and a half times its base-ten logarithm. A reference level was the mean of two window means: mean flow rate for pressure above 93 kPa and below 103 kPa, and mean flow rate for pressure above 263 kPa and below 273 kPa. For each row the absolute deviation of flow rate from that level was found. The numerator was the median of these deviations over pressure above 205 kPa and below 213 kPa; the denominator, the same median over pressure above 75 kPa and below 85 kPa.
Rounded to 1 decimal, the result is -1.2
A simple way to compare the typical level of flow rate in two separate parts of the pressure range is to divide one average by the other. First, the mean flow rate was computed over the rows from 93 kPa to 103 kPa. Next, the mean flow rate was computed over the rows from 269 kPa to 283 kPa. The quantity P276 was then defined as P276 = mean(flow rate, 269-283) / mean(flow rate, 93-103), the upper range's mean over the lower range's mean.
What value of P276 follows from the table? 0.91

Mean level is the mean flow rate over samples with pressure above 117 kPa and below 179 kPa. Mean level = 26.1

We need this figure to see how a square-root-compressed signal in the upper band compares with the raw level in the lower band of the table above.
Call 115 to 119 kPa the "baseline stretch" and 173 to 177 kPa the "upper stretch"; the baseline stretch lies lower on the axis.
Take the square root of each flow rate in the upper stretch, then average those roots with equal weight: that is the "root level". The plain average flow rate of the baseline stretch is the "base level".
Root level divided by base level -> 0.187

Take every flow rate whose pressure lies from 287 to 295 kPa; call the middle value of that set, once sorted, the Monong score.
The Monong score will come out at 19.7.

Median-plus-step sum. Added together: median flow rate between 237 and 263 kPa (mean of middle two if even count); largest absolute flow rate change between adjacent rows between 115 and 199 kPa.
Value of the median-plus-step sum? 24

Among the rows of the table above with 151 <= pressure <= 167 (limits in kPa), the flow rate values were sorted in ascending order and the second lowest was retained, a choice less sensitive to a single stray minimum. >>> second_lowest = 26.23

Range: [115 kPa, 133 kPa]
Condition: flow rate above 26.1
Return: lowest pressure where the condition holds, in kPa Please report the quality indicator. 116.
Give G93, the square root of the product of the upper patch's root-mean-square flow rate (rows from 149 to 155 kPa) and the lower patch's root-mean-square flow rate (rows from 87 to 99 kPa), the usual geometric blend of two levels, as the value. 25.3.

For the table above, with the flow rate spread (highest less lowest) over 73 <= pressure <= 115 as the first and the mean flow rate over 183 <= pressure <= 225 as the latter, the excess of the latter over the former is 20.3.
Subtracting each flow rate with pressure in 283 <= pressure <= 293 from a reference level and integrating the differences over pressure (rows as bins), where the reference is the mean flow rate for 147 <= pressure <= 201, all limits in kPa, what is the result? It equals 62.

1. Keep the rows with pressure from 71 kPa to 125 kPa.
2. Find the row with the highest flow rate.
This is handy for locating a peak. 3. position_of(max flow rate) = 118 kPa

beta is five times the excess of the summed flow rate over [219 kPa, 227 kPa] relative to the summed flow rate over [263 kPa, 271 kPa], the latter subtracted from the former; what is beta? 66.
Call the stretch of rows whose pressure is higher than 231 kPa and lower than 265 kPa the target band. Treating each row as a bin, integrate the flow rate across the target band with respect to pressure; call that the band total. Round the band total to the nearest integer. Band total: 769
